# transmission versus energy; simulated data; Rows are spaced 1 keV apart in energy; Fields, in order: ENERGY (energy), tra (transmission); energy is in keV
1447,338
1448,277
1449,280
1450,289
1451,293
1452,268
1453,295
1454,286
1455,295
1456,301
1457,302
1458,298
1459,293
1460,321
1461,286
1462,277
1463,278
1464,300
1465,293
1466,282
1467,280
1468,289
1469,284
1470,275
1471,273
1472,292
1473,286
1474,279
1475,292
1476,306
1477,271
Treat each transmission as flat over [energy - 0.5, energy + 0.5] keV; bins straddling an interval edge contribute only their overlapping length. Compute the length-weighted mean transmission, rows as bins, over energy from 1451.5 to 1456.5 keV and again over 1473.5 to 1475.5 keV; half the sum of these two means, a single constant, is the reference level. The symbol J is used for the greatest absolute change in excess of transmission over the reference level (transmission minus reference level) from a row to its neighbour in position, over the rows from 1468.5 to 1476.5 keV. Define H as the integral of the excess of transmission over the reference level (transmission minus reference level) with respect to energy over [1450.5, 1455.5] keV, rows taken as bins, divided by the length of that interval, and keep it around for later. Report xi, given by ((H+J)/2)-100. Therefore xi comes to -90.4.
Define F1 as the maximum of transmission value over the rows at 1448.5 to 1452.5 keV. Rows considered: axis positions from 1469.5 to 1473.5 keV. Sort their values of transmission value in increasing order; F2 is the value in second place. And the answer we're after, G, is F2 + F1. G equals 568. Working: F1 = 293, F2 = 275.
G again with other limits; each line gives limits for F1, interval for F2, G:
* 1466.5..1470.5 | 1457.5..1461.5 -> 582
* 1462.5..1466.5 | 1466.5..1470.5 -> 580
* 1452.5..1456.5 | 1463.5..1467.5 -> 583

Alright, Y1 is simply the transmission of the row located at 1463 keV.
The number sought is 278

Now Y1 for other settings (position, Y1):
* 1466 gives 282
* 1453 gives 295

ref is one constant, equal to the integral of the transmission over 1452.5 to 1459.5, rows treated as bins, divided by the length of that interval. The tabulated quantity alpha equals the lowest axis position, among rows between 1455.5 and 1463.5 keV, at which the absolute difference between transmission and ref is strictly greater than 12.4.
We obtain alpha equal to 1460 keV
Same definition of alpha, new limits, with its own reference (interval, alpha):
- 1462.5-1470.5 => 1463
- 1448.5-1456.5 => 1449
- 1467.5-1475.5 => 1470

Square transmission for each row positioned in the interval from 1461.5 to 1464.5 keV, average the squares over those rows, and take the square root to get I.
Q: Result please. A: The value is 285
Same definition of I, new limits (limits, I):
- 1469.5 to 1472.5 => 280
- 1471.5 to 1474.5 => 286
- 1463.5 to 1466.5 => 292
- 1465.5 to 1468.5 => 284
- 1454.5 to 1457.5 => 299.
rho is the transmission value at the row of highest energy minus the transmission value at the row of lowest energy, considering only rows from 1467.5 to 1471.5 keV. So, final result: -16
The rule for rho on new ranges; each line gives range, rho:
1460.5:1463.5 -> -8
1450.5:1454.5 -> -7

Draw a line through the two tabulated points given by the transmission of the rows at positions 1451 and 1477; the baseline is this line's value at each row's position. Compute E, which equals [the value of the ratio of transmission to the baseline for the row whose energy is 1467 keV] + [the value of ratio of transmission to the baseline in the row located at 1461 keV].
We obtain 2.01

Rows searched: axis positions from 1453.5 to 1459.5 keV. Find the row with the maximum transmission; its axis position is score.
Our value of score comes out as 1457 keV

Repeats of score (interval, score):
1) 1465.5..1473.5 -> 1472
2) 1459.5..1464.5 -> 1460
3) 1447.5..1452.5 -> 1451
